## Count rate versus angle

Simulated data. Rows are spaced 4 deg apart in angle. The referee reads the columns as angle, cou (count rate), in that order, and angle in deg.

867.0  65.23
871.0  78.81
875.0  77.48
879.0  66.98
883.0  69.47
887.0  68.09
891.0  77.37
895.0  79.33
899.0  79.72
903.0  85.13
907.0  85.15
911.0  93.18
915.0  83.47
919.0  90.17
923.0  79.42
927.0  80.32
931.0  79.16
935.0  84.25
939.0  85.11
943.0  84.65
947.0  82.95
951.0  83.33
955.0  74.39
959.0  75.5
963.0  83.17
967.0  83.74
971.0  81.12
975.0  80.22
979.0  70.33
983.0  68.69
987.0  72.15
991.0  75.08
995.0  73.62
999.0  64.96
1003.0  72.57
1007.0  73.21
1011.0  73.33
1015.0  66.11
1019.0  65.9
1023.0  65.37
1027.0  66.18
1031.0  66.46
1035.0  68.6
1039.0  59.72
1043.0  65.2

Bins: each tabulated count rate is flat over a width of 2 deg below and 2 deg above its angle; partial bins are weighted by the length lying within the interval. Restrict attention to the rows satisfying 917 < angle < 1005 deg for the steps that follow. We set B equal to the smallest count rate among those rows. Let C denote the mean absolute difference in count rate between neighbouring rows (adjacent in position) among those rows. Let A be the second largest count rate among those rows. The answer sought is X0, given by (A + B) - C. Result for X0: 146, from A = 85.11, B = 64.96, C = 3.75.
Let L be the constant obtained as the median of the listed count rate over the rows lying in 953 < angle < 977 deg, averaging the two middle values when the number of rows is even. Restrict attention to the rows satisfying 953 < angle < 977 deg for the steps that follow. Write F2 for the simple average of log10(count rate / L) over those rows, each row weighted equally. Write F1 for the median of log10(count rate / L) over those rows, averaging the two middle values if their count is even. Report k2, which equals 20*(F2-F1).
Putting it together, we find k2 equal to -0.1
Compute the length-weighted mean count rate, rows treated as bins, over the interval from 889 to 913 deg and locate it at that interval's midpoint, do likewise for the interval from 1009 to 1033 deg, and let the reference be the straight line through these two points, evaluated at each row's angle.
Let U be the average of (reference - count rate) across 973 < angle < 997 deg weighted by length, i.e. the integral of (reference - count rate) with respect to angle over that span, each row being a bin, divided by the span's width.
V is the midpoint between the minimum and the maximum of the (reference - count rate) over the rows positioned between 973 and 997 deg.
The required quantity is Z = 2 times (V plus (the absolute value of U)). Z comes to -0.6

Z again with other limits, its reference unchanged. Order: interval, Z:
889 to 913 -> -3.9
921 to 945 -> 0.2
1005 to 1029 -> -1.7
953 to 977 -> 2.3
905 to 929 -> -2.0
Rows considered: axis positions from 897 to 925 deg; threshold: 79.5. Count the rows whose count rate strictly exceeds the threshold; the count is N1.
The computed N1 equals 6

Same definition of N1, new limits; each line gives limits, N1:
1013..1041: 0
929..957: 5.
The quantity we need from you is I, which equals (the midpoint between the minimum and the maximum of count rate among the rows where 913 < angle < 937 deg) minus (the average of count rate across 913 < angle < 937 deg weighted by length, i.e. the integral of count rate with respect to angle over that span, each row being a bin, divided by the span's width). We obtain 1.9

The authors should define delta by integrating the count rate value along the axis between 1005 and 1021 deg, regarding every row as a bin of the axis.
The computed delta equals 1114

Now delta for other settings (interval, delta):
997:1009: 843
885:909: 1899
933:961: 2281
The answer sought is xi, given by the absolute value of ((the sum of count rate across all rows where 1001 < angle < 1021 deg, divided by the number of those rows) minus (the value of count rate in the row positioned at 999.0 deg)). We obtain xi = 5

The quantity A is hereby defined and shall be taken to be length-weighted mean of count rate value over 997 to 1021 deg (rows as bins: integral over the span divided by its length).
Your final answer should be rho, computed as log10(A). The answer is 1.84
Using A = 69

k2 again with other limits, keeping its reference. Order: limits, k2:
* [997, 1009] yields -0.3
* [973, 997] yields 0.0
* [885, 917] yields 0.0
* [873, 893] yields 0.3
